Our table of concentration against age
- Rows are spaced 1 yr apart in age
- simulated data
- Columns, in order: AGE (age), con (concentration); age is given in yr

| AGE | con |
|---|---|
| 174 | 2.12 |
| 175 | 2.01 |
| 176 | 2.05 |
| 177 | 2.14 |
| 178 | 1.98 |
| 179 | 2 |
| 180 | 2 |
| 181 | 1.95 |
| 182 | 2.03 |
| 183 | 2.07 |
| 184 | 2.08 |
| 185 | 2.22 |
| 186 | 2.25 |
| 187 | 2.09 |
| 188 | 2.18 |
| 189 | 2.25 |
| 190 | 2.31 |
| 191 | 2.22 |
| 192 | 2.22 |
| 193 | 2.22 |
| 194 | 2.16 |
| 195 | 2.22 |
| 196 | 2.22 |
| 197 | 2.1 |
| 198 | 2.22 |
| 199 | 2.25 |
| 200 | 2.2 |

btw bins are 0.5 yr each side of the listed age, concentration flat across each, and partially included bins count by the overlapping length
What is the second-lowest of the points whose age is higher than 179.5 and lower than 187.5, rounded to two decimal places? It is 2.00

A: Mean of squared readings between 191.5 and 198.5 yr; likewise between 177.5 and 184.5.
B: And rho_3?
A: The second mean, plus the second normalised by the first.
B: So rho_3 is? 4.91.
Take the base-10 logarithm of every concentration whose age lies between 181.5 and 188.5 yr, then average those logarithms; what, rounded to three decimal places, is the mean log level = 0.328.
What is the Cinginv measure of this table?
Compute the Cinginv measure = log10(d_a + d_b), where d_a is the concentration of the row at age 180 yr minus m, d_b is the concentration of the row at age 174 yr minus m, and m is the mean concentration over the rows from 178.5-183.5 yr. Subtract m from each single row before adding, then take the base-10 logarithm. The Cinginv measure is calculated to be -1.0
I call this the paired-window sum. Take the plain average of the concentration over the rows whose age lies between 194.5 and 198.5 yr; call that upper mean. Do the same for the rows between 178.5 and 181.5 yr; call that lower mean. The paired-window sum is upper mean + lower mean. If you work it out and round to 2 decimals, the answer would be 4.17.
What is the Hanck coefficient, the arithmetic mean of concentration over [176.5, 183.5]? 2.02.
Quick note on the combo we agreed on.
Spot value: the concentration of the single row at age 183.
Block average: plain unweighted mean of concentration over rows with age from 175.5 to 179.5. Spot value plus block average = 4.11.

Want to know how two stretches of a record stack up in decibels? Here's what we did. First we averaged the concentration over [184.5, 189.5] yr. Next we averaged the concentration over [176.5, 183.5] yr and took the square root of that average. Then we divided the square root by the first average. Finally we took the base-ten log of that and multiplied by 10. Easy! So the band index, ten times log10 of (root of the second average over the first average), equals -1.89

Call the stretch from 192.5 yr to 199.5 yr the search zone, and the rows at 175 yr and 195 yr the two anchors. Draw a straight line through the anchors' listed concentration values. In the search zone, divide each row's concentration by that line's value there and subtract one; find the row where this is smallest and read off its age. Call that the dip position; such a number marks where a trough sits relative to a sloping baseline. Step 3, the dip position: 197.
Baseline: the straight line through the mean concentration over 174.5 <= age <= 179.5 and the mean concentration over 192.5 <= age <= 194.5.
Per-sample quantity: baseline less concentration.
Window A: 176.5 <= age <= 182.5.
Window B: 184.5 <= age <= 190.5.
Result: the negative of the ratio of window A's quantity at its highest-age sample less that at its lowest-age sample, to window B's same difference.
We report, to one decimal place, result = 3.6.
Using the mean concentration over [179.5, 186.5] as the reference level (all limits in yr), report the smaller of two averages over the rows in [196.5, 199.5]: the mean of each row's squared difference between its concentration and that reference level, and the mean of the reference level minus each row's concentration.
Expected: -0.10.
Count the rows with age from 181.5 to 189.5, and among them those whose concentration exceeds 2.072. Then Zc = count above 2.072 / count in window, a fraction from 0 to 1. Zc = 0.75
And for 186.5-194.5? 1.00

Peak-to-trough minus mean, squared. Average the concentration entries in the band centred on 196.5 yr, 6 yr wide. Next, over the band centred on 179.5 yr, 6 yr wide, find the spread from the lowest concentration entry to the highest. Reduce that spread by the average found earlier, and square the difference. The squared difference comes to 4.02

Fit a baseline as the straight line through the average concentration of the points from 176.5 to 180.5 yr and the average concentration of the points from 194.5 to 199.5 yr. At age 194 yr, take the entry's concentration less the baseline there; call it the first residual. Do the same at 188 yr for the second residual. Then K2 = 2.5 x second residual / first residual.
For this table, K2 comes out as -11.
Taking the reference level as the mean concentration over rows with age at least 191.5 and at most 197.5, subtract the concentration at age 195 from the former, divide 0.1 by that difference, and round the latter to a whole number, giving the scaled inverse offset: -3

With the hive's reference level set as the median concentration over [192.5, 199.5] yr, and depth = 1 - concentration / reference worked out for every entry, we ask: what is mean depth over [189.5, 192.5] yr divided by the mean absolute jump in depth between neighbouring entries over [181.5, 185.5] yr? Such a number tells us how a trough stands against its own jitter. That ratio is -0.5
